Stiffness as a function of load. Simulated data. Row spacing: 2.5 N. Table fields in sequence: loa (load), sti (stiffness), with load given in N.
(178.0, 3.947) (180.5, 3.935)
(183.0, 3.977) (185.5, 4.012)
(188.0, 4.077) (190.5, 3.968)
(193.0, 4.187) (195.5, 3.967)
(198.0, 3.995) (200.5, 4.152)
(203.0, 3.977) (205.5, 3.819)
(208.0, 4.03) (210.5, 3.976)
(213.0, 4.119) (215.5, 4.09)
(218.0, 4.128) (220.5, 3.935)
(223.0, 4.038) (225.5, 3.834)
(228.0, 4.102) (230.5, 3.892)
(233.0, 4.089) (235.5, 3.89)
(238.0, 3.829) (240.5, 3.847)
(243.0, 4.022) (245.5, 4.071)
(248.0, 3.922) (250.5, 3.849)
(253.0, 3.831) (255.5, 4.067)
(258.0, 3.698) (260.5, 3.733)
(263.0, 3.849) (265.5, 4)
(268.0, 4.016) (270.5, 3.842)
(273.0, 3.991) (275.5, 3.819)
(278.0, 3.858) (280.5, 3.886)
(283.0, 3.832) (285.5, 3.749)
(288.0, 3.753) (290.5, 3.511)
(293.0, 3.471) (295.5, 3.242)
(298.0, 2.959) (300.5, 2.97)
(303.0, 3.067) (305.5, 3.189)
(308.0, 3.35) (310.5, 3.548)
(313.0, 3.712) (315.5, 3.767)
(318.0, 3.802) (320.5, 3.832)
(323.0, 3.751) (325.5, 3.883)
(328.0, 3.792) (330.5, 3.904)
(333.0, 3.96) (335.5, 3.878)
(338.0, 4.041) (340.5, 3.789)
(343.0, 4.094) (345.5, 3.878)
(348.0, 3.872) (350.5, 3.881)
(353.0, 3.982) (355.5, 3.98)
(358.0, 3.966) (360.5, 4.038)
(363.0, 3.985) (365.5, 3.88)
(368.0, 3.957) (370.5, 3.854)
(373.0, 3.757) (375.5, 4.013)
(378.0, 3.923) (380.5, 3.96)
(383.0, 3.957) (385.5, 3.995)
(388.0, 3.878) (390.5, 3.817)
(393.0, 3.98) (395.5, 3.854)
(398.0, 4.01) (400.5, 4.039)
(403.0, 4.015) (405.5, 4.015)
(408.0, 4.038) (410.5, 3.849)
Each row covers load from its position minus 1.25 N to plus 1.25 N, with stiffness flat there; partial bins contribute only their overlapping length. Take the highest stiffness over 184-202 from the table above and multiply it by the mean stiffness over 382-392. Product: 16.4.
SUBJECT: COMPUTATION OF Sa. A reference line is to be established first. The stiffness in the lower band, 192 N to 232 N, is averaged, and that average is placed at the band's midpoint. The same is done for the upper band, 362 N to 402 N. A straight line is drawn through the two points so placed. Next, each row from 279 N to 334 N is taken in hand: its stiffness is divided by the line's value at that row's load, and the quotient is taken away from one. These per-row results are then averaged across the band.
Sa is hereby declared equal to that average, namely 0.096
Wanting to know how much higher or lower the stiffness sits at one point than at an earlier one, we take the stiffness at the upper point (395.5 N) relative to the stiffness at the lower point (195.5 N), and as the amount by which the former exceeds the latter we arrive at -0.11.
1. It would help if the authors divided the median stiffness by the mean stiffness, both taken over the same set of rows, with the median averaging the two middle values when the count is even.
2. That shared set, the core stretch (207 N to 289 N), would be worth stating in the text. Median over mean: 0.991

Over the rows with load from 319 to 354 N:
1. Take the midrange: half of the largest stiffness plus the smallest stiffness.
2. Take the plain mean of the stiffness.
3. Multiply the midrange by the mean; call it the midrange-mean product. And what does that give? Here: 15.3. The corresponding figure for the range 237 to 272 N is 15.1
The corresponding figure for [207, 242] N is 15.9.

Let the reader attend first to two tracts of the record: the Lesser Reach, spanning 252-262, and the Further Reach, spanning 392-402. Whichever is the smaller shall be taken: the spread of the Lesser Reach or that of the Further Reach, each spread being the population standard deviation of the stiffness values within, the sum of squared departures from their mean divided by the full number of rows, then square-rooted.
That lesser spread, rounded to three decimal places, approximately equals 0.071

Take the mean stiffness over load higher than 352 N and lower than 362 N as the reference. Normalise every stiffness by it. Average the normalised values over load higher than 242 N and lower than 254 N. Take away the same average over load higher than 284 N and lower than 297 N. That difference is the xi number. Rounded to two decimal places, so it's 0.10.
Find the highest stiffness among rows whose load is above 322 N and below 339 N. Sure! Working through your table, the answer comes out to 4.041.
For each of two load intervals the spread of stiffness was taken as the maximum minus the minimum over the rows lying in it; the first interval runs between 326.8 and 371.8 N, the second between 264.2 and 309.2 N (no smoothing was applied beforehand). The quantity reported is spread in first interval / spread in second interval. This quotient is 0.29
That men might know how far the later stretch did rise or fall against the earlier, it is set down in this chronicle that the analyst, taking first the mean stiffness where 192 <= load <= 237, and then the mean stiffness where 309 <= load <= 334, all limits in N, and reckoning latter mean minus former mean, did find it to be -0.2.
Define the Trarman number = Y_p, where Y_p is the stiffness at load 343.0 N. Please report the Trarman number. 4.094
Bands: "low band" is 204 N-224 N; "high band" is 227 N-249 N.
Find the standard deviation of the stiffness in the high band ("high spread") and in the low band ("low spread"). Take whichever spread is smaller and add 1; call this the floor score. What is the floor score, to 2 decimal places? 1.10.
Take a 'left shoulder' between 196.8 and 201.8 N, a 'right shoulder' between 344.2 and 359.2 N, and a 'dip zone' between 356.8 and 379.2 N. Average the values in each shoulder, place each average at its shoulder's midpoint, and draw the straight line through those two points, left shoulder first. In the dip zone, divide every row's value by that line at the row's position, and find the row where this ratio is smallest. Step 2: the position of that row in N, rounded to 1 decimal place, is 373.0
